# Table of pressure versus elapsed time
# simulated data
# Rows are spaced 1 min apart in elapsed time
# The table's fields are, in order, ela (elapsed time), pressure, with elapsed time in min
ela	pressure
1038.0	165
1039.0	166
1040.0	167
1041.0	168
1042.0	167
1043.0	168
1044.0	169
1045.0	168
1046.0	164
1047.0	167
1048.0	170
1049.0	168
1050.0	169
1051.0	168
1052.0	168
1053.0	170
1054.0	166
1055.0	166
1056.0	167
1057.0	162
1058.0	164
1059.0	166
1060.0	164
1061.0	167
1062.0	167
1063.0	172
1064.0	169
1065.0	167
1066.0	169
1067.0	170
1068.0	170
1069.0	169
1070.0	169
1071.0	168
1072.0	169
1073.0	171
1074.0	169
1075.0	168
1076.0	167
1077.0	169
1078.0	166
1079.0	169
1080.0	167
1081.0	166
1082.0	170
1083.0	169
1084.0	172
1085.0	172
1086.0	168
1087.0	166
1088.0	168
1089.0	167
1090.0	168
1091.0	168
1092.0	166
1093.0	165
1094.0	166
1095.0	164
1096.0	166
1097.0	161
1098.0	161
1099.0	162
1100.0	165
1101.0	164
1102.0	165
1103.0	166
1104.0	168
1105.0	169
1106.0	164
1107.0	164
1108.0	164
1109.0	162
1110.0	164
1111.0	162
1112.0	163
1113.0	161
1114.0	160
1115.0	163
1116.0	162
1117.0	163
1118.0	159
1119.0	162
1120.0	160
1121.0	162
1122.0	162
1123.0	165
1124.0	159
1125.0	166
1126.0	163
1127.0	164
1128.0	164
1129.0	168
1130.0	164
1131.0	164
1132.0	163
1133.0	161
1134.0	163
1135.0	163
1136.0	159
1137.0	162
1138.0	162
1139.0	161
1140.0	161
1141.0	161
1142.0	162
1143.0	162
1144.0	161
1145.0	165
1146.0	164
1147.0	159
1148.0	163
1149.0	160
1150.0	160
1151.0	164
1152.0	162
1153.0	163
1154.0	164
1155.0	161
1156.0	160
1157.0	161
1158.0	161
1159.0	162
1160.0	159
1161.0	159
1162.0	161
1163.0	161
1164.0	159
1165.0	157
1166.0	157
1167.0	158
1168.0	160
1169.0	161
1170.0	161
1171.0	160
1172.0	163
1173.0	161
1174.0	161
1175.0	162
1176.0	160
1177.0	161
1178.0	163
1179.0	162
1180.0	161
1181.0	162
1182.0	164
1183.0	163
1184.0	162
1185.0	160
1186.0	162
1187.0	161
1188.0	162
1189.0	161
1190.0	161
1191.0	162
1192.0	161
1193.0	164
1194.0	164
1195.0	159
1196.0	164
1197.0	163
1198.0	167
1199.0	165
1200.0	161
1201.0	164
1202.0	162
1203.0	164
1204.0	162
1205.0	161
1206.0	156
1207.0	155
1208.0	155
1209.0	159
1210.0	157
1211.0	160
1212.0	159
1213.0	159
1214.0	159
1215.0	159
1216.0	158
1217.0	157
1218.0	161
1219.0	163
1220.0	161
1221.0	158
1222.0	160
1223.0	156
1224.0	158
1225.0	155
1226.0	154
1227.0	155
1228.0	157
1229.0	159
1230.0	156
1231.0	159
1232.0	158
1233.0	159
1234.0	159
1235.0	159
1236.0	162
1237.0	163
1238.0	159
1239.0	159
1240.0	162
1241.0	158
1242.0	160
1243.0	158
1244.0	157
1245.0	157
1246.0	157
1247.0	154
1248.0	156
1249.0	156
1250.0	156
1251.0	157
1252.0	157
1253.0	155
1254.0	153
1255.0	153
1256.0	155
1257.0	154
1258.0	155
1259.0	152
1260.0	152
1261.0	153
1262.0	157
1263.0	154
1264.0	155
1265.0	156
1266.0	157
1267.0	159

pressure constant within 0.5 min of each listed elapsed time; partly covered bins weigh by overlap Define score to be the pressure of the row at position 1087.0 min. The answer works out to 166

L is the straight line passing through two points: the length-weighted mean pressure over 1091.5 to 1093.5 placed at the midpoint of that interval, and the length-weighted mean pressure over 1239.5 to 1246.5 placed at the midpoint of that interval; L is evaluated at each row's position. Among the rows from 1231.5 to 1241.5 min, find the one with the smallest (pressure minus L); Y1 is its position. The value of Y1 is 1232.0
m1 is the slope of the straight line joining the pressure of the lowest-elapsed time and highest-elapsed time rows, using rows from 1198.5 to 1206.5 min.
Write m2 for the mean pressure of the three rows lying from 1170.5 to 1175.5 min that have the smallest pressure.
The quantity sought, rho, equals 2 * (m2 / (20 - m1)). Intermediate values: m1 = -1.3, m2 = 161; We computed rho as 15.10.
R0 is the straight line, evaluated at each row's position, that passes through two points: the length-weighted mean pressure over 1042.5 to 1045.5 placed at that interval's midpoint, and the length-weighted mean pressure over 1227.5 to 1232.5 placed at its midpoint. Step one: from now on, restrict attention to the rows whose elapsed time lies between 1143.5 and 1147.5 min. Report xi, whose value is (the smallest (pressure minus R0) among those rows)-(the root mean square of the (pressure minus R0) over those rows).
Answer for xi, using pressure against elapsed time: -5.9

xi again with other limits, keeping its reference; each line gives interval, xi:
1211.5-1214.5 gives -0.1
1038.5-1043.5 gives -4.2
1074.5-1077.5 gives -1.2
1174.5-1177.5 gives -1.7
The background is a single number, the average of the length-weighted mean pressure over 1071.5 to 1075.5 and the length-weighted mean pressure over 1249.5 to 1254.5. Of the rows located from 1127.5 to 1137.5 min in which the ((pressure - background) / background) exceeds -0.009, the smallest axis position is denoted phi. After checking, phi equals 1128.0 min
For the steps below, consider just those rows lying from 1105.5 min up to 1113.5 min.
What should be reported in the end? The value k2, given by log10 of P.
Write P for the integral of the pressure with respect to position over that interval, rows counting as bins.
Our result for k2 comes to 3.12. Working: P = 1304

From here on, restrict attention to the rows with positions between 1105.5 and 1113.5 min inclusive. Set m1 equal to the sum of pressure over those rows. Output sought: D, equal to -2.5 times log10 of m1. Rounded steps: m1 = 1304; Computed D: -7.8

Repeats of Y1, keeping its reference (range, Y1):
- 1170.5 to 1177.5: 1171.0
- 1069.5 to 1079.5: 1078.0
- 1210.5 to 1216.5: 1216.0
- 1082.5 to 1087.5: 1087.0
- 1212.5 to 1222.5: 1217.0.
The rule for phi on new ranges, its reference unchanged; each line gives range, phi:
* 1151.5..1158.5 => 1152.0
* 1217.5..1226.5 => 1218.0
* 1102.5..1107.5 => 1103.0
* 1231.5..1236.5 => 1236.0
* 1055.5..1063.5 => 1056.0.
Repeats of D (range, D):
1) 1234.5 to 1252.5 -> -8.6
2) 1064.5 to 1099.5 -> -9.4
